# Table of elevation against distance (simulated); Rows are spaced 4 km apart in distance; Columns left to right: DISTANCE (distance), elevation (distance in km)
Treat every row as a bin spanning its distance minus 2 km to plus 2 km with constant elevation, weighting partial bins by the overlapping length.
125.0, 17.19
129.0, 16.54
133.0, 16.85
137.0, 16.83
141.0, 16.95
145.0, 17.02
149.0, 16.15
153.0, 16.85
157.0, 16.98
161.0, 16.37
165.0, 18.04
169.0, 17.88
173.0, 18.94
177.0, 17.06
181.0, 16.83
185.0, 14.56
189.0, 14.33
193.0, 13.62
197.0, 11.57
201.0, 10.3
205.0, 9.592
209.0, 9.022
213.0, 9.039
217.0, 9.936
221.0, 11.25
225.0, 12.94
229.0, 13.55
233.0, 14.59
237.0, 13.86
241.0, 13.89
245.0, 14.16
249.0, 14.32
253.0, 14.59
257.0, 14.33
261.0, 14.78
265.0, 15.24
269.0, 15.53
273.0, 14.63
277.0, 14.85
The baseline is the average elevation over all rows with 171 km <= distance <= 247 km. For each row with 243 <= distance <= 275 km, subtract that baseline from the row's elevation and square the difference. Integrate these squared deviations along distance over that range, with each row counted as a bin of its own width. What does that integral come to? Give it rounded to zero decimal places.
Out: 87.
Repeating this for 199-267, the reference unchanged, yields 337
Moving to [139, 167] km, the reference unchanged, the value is 413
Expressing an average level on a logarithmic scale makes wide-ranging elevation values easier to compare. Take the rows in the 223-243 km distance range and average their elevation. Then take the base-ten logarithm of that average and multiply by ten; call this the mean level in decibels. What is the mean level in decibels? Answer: 11.4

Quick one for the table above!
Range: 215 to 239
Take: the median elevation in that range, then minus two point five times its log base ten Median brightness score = -2.81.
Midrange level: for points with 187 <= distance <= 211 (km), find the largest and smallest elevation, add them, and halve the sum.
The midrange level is 11.7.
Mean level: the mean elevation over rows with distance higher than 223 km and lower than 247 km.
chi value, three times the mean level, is 41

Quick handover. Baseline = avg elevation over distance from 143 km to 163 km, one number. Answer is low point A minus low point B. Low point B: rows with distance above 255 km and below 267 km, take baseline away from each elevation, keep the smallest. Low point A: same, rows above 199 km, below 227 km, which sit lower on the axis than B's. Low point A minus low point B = -5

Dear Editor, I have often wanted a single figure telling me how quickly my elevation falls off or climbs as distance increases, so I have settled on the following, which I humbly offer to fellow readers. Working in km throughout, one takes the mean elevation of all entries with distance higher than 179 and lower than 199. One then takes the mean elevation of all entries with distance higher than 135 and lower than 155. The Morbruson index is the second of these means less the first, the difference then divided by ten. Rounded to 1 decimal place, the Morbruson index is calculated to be 0.3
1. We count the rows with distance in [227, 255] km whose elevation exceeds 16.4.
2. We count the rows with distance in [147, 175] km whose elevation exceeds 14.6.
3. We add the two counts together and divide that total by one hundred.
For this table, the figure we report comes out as 0.070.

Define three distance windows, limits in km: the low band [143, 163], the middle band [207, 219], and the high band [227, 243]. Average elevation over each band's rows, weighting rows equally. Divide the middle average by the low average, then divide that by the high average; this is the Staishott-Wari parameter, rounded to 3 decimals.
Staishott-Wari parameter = 0.040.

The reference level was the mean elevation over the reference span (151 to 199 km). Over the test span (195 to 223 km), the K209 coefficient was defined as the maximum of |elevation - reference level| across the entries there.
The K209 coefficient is 7.1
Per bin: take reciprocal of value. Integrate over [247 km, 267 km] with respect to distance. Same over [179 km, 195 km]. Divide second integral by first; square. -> 0.63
